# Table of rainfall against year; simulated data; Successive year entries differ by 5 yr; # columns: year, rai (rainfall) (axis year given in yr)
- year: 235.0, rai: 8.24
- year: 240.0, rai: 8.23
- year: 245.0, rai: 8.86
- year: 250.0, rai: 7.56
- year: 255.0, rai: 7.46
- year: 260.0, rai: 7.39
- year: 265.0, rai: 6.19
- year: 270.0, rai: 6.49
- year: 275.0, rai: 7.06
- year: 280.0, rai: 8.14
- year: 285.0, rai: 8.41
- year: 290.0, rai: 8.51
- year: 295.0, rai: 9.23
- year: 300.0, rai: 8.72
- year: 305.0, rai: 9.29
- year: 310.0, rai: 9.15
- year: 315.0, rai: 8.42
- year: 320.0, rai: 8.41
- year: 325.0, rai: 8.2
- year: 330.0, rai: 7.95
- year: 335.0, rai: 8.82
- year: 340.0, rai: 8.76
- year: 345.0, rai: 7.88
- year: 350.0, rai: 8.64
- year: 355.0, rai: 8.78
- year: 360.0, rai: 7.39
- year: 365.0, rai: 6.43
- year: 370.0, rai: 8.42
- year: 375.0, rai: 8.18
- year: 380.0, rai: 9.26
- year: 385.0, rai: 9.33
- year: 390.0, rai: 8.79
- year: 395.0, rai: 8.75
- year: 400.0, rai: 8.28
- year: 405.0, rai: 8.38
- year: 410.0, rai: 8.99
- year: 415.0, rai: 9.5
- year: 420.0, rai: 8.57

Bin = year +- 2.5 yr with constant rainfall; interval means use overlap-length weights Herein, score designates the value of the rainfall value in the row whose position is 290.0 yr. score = 8.51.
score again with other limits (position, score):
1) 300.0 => 8.72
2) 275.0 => 7.06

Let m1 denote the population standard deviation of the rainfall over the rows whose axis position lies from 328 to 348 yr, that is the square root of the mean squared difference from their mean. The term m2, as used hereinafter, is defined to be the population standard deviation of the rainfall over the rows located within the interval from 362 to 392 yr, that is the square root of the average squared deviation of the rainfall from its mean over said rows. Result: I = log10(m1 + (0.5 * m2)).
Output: -0.03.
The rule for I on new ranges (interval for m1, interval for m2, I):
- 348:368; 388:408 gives 0.03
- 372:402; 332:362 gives -0.15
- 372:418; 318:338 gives -0.21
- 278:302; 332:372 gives -0.12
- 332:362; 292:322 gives -0.14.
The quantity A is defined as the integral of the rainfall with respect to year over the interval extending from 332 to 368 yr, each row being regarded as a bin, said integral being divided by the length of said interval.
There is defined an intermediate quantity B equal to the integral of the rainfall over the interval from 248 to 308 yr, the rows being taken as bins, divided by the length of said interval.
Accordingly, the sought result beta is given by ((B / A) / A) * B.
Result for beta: 0.95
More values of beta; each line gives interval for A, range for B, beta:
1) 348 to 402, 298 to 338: 1.06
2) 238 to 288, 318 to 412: 1.23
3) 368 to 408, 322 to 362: 0.92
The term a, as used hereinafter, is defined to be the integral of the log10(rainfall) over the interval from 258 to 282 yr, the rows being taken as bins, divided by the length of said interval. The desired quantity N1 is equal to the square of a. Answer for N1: 0.71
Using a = 0.84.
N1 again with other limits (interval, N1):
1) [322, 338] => 0.85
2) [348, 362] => 0.84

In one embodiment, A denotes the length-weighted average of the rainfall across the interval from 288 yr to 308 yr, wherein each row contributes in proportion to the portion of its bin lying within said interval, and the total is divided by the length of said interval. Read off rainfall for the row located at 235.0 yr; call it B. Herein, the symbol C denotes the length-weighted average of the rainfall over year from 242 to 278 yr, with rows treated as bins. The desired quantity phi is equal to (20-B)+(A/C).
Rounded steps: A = 9.0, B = 8.24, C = 7.3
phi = 12.98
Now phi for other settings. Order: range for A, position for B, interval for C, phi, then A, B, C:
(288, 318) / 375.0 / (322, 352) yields 12.88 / 8.9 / 8.18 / 8.4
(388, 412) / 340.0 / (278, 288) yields 12.28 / 8.6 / 8.76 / 8.3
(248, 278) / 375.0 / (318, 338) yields 12.66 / 7.0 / 8.18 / 8.4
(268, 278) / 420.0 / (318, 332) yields 12.27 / 6.9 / 8.57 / 8.2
